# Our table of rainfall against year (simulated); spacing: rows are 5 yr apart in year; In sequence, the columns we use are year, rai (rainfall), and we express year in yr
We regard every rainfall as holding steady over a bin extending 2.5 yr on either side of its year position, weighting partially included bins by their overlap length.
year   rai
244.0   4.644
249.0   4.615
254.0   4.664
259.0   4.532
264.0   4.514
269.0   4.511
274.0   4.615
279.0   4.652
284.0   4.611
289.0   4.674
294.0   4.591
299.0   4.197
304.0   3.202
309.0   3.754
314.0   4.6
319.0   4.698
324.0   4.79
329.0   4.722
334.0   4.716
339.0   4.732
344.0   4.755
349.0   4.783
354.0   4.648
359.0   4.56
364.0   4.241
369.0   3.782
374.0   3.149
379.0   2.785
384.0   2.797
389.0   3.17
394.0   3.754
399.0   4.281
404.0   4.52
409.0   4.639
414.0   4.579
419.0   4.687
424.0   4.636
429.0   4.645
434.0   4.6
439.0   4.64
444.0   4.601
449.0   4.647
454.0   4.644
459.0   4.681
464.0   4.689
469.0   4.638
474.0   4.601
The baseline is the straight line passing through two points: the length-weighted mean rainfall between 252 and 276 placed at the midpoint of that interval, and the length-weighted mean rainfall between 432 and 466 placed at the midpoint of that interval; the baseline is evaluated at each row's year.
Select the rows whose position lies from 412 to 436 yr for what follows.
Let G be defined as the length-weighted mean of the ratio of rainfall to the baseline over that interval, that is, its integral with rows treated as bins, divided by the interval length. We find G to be 1.00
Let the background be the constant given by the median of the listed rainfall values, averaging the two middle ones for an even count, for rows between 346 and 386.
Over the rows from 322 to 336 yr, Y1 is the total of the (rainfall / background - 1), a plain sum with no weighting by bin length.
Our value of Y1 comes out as 0.55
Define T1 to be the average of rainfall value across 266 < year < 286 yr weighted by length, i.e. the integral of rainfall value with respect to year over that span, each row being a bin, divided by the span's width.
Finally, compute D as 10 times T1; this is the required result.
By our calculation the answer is 45.9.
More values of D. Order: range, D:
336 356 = 47.3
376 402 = 33.8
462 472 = 46.6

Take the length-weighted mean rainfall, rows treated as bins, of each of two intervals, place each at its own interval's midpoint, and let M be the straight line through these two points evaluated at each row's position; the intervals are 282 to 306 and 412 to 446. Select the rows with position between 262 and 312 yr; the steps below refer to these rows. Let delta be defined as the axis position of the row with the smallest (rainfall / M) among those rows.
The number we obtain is 304.0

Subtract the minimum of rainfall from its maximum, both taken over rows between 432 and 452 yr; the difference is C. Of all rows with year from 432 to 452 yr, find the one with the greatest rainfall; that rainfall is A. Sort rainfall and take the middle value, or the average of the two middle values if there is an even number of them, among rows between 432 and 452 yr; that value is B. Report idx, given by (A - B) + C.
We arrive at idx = 0.1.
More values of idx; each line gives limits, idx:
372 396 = 1.6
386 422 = 1.7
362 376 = 1.6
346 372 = 1.2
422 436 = 0.1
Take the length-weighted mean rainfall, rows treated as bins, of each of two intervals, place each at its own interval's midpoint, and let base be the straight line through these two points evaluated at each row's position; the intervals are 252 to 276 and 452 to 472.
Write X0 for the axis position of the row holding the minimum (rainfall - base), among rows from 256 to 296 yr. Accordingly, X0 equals 269.0 yr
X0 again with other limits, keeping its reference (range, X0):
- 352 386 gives 379.0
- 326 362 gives 359.0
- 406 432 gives 414.0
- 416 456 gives 444.0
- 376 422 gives 379.0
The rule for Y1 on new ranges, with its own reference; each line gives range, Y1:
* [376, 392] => -0.82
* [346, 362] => 0.49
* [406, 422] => 0.47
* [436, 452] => 0.46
